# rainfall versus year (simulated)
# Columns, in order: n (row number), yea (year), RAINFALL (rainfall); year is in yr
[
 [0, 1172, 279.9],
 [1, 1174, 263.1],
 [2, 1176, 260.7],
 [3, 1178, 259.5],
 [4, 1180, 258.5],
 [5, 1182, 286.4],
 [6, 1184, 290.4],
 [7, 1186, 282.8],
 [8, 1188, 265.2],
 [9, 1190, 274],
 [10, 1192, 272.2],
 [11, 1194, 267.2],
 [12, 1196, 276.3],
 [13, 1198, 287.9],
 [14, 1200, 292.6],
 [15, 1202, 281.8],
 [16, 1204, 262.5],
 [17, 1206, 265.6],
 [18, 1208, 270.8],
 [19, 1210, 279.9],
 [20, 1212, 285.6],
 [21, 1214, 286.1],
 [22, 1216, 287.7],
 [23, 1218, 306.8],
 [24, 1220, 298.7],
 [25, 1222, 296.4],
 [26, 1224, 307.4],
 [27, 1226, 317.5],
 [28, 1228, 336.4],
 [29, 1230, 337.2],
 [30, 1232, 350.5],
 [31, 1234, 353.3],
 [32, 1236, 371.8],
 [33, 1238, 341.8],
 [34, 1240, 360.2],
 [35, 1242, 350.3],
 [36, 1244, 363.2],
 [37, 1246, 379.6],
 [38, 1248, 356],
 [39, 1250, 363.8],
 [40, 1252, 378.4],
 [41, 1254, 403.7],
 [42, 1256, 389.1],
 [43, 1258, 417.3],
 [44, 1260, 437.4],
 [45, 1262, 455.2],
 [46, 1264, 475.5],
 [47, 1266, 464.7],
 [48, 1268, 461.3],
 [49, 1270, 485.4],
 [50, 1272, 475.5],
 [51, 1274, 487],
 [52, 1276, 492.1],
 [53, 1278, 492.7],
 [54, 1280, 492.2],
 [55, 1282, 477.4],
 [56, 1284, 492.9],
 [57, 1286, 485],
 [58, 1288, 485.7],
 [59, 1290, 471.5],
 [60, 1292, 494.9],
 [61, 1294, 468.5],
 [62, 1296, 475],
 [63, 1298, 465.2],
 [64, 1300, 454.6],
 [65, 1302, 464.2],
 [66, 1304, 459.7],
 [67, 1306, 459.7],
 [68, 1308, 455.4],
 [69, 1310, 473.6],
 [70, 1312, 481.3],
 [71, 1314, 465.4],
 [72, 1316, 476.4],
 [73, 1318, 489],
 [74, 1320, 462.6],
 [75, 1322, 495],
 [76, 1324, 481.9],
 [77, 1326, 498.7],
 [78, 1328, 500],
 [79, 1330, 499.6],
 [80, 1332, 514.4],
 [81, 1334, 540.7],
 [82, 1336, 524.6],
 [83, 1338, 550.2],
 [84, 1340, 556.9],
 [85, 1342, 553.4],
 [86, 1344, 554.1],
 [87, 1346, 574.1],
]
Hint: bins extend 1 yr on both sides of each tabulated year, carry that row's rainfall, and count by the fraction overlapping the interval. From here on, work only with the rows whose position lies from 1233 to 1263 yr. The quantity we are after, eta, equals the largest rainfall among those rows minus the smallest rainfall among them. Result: 113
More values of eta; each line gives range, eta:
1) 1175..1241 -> 113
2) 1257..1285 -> 76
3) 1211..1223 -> 21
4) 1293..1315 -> 27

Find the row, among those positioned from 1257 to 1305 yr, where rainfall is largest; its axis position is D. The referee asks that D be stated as 1292 yr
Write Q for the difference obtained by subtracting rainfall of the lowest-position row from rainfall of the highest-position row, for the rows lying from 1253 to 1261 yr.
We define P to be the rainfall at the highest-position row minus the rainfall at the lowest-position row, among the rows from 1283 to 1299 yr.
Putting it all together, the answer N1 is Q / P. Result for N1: -1.2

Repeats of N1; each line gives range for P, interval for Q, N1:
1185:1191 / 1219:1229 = -4.3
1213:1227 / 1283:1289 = -0.2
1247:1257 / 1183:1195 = -0.7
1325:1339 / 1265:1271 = 0.4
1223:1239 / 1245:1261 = 1.7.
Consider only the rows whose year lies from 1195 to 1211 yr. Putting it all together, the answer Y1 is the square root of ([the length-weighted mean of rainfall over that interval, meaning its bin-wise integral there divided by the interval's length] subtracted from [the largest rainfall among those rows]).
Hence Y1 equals 3.9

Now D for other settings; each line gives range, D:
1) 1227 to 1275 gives 1274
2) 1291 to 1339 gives 1338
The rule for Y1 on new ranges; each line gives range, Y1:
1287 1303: 4.7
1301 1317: 3.8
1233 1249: 4.5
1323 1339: 6.0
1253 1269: 6.1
